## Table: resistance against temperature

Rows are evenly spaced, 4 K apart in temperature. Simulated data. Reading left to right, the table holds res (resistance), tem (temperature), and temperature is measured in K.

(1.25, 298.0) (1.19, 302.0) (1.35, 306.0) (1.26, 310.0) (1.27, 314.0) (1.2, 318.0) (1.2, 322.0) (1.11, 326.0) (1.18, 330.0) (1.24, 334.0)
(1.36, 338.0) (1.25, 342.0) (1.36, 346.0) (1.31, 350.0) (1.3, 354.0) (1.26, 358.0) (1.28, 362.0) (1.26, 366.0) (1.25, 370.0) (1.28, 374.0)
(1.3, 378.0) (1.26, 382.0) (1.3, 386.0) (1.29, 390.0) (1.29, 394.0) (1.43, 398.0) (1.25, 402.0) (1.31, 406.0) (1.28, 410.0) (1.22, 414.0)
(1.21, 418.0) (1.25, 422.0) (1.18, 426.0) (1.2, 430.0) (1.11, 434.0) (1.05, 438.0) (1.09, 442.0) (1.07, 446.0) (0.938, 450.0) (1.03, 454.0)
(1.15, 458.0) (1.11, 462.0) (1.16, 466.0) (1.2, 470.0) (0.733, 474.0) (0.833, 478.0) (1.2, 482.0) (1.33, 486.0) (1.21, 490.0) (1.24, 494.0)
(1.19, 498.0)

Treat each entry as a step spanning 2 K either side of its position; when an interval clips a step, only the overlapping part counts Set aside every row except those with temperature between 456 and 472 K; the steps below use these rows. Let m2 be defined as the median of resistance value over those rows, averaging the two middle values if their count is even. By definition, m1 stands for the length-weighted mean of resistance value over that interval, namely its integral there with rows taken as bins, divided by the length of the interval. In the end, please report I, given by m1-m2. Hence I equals 0.000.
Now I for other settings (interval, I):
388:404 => 0.025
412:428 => 0.000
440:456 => -0.018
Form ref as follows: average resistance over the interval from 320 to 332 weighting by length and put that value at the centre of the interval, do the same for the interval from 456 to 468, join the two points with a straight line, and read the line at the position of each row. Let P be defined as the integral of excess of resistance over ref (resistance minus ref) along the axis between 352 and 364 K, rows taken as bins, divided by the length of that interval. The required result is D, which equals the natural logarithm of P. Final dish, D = -2.1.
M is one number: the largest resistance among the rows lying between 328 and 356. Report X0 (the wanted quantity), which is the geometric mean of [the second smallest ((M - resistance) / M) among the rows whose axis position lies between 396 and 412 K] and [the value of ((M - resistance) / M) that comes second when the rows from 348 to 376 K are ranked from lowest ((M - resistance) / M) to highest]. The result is 0.040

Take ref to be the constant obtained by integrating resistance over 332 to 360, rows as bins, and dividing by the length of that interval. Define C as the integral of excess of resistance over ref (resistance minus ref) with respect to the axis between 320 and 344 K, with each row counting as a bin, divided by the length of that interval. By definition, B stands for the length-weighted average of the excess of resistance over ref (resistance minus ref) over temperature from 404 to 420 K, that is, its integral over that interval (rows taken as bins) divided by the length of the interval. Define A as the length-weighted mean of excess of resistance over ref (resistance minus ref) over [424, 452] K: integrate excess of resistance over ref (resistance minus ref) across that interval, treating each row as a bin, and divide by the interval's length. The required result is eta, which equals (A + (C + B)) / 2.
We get -0.16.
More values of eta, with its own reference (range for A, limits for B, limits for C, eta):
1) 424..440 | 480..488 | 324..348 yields -0.12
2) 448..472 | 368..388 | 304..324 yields -0.13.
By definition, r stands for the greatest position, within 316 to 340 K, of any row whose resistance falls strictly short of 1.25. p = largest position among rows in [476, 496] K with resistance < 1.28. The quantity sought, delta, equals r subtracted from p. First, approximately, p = 494.0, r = 334.0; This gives 160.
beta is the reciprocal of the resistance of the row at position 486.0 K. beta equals 0.75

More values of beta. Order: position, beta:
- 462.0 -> 0.90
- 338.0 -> 0.74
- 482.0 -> 0.83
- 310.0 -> 0.79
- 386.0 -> 0.77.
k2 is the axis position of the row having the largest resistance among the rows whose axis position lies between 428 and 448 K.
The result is 430.0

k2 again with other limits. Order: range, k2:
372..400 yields 398.0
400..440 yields 406.0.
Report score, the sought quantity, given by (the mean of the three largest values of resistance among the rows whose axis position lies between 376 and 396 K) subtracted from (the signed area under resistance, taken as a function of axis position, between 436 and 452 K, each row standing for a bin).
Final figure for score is 15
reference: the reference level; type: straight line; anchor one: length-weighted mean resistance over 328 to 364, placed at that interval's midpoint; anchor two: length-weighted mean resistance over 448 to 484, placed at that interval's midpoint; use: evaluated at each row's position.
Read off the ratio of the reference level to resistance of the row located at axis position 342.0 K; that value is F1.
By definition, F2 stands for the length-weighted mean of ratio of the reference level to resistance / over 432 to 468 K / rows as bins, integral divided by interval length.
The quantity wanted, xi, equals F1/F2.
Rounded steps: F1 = 1.0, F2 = 1.00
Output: 1.0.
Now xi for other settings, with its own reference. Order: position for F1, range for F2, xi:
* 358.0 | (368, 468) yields 1.0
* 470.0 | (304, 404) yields 0.9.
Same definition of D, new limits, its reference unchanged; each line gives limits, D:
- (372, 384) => -2.1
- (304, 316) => -2.1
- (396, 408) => -1.7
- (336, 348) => -1.8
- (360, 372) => -2.2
